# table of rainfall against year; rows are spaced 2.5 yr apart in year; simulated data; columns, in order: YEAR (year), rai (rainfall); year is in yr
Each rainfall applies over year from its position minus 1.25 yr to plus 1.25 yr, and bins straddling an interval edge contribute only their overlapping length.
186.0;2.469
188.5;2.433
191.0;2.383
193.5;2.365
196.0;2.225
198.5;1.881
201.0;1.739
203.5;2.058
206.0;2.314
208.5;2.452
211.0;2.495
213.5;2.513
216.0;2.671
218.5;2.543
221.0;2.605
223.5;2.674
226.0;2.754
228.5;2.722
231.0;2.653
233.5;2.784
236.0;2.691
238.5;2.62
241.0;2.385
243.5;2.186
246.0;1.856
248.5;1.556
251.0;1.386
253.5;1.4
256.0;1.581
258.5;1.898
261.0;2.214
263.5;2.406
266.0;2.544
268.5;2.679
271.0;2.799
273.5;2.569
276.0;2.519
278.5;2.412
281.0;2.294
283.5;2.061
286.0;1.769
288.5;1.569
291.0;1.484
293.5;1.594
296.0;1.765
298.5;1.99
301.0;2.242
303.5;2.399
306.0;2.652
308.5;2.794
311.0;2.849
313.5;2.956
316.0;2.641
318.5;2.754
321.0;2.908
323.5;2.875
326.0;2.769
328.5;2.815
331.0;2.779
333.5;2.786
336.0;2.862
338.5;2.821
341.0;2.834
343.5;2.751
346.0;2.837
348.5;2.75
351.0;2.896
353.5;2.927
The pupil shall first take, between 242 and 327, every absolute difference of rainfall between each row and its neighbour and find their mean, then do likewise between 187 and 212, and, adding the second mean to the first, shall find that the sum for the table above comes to 0.33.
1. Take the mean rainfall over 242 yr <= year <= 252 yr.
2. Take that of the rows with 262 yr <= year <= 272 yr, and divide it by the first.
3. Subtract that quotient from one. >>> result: -0.5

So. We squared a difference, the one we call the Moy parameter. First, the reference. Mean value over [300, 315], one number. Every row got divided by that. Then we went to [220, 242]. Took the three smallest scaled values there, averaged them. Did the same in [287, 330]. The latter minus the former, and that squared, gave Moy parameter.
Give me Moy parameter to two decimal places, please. 0.14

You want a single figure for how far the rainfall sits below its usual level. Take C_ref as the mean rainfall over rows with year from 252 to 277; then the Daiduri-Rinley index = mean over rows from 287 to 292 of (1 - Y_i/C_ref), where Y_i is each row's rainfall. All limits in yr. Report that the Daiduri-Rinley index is 0.32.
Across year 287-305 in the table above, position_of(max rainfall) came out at 303.5 yr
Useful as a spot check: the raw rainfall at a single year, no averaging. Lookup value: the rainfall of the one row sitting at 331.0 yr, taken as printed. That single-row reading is 2.779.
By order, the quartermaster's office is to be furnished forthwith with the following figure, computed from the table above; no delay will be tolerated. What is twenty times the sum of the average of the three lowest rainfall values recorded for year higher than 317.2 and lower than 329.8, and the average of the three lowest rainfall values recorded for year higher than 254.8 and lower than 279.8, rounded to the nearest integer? 94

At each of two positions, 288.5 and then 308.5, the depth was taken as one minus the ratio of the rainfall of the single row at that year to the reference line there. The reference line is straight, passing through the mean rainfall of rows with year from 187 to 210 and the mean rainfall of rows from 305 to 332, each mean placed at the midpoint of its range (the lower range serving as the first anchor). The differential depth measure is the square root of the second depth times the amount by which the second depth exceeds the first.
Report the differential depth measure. 0.08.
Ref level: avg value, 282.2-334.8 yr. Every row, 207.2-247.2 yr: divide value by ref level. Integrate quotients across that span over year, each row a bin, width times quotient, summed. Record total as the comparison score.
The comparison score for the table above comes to 42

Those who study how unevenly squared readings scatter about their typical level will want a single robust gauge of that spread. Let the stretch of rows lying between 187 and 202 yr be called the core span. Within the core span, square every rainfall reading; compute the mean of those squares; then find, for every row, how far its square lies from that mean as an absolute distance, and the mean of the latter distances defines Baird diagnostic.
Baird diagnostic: 1.0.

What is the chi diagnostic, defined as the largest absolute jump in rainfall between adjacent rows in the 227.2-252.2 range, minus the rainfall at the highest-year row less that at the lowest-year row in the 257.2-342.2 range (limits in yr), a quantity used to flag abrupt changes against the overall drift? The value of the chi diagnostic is -0.61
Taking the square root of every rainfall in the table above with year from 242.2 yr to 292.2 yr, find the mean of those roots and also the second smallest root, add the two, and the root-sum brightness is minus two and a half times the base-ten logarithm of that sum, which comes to -1.04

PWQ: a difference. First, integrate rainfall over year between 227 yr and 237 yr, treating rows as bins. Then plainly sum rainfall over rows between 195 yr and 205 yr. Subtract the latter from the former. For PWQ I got 19.2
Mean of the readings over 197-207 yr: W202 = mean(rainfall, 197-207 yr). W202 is 2.0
